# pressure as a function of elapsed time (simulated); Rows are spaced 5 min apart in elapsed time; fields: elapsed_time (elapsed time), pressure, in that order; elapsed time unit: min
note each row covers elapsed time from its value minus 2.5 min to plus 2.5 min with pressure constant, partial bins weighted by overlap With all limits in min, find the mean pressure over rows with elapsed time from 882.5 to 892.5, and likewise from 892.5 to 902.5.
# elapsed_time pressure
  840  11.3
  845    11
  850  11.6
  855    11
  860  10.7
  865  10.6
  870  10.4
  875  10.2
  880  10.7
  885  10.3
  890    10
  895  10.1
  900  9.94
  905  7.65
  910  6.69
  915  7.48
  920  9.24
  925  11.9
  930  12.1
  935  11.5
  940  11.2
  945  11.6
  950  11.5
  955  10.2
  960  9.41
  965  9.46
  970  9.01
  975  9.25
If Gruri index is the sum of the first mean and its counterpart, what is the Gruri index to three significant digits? 20.2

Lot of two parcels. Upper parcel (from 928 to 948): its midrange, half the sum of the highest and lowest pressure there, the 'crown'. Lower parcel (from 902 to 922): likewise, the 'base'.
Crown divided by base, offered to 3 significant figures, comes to 1.46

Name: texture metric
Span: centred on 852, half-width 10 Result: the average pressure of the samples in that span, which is 11.1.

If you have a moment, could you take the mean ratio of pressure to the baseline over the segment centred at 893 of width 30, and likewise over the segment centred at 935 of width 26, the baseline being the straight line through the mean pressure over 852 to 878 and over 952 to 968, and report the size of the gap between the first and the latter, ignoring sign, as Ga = 0.228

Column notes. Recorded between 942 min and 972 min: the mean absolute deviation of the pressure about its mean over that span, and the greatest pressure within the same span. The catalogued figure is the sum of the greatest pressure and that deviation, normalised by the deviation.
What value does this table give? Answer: 14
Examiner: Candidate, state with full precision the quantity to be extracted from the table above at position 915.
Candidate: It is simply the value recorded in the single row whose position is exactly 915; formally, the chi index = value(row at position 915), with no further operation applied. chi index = 7.48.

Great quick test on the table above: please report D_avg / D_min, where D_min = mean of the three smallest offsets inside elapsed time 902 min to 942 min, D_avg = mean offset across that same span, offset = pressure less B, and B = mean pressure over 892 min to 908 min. -0.3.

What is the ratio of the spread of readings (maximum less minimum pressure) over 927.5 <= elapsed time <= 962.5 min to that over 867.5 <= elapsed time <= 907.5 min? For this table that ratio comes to 0.88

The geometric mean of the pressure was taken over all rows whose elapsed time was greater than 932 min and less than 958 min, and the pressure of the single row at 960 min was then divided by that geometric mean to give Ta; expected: 0.84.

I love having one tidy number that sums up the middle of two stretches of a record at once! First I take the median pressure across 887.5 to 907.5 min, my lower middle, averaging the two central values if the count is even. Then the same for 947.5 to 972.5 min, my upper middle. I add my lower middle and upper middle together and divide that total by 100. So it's 0.194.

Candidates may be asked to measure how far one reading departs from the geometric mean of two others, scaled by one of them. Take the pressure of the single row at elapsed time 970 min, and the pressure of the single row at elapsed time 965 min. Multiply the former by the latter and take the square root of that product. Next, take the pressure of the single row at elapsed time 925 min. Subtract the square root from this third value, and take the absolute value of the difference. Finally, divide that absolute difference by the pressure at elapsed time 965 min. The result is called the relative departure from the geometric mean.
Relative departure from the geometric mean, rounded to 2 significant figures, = 0.28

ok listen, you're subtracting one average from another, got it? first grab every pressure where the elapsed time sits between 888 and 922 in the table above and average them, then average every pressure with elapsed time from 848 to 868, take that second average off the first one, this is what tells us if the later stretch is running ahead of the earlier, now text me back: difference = -2.2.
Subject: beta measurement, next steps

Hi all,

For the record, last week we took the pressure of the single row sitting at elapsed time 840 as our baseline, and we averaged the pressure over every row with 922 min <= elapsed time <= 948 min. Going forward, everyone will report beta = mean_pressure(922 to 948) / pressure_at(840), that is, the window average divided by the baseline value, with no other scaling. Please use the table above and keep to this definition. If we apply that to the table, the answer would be 1.03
